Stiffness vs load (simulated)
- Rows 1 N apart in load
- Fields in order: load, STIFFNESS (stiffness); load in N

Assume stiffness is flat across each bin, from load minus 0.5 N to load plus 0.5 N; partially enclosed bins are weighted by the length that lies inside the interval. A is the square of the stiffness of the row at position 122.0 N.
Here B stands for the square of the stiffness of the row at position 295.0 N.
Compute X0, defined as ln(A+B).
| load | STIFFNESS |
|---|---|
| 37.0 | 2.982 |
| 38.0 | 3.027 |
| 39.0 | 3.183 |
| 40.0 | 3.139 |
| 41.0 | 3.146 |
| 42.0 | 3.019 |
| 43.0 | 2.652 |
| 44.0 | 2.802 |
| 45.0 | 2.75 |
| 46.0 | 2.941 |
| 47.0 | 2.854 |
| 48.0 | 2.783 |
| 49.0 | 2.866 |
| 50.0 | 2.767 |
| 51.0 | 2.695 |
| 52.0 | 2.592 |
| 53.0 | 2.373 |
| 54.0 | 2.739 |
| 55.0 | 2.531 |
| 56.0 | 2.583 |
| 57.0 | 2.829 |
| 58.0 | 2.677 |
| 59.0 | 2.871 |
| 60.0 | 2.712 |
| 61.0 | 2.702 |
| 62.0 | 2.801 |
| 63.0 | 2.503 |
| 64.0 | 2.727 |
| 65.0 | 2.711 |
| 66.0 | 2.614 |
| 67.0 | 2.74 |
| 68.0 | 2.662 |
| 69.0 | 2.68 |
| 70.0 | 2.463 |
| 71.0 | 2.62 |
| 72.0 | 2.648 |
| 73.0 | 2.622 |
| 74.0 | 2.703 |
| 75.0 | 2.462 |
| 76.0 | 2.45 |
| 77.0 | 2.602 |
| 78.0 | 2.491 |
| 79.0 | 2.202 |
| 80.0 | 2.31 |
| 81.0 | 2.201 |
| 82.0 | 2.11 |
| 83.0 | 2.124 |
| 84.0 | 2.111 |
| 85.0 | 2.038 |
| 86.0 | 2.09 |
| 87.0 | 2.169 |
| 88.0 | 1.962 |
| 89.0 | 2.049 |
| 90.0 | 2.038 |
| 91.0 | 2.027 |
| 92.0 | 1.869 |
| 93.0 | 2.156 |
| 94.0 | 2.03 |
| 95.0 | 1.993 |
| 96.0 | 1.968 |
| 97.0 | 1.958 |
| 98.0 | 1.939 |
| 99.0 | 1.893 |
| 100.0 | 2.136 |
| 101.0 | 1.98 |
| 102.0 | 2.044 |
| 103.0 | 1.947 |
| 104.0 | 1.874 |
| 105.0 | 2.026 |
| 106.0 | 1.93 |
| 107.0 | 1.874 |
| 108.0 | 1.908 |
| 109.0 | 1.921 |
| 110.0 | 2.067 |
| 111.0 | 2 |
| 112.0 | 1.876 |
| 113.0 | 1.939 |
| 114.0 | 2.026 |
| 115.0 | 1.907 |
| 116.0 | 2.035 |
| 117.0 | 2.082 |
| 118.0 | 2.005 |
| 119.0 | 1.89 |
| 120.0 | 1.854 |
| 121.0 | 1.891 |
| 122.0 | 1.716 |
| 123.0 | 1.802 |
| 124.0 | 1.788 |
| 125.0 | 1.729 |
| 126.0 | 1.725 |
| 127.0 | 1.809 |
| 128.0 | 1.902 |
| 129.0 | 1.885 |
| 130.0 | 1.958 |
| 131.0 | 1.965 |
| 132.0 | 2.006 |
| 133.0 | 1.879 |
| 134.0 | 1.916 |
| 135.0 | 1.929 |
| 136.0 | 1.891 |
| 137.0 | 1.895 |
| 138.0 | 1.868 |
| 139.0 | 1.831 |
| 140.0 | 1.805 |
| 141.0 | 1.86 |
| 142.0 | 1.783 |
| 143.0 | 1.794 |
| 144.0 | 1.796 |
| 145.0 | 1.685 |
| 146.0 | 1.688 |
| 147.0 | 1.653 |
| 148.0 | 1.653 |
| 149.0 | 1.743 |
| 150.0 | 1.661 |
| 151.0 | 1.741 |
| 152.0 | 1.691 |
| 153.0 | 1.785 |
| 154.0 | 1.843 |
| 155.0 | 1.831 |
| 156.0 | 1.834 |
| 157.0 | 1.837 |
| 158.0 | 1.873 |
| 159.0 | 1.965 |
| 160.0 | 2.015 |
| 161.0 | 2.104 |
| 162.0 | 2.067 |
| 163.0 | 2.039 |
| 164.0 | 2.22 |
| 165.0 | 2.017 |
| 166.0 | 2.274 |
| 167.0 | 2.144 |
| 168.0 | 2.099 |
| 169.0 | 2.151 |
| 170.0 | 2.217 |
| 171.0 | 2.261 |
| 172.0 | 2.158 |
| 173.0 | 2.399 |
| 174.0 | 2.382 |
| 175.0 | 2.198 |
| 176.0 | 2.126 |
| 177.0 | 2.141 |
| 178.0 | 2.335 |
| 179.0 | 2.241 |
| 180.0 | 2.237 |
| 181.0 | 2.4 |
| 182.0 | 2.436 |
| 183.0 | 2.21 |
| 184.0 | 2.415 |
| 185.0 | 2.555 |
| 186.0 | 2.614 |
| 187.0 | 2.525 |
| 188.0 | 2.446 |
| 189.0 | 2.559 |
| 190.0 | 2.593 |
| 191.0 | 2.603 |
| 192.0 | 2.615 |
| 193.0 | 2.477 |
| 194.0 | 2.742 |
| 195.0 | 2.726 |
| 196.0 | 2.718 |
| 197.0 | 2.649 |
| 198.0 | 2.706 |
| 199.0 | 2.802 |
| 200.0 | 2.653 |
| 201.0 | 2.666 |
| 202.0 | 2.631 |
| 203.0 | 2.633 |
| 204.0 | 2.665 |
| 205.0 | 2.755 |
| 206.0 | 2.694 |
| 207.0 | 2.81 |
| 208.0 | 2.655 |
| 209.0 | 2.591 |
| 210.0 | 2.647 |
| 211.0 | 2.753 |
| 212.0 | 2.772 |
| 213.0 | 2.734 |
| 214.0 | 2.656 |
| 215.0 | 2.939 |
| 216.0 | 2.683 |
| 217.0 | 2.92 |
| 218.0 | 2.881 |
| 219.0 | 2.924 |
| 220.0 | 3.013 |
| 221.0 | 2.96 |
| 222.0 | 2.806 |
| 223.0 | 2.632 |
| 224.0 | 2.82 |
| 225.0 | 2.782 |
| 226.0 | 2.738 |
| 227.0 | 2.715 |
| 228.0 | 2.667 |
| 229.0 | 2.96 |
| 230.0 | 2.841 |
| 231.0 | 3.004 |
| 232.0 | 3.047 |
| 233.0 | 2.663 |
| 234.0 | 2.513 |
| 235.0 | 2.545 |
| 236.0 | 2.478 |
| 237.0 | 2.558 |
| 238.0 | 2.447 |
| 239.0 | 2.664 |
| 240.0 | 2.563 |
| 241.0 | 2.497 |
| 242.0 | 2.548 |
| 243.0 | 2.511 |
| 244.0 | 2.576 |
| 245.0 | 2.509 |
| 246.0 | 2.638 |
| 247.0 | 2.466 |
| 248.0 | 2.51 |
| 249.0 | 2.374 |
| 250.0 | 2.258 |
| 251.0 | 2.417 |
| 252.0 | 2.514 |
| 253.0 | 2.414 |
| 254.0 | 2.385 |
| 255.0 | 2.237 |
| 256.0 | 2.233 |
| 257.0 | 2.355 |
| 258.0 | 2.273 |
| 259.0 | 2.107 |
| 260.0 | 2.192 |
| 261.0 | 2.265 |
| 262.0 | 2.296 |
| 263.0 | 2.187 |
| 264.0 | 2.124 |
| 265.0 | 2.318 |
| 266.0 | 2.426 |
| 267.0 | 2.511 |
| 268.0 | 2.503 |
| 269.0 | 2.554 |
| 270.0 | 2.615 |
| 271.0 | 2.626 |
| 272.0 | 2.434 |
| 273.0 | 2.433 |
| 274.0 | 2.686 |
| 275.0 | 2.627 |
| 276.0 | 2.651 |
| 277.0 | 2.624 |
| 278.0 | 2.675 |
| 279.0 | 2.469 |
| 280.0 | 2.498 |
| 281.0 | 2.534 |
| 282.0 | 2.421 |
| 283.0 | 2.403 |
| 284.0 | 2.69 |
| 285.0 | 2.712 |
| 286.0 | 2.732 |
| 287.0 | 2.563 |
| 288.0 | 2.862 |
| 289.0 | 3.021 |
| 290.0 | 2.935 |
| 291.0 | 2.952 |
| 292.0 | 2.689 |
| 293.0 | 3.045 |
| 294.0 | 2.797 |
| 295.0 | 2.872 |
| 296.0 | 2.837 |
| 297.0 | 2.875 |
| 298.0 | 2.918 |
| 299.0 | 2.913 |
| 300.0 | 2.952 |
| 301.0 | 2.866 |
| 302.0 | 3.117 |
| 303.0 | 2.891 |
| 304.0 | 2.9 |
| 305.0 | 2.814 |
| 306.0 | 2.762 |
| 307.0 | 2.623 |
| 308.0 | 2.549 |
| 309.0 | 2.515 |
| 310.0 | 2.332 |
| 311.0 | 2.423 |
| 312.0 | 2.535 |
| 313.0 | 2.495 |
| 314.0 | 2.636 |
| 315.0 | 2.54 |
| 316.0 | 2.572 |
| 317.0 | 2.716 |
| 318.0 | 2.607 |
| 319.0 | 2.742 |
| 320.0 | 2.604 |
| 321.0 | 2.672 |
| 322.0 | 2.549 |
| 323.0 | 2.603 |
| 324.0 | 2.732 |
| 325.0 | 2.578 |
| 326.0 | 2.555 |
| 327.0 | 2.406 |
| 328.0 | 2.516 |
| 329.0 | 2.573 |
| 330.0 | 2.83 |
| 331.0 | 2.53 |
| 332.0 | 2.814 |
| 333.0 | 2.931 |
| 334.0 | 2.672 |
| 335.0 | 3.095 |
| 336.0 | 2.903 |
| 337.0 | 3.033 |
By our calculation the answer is 2.42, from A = 2.9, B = 8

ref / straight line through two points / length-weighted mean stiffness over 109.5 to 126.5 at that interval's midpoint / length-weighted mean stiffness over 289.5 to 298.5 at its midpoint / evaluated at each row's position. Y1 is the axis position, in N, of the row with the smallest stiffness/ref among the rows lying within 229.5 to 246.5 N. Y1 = 238.0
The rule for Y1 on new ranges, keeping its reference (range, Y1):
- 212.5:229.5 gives 223.0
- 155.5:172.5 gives 157.0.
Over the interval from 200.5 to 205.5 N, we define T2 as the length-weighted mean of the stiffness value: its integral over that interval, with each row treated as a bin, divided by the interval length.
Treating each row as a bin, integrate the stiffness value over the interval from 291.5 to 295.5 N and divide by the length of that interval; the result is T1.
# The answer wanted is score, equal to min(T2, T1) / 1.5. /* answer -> 1.78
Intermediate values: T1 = 2.85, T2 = 2.67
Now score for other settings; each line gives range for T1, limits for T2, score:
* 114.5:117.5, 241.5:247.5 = 1.34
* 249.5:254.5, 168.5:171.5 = 1.47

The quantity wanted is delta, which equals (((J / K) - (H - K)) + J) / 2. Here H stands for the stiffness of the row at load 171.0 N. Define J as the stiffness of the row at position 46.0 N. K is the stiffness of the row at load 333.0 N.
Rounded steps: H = 2.261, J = 2.941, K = 2.931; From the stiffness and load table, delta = 2.31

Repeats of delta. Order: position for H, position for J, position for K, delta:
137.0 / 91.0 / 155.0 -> 1.54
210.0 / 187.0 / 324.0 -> 1.77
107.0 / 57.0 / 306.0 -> 2.37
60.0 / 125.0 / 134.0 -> 0.92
